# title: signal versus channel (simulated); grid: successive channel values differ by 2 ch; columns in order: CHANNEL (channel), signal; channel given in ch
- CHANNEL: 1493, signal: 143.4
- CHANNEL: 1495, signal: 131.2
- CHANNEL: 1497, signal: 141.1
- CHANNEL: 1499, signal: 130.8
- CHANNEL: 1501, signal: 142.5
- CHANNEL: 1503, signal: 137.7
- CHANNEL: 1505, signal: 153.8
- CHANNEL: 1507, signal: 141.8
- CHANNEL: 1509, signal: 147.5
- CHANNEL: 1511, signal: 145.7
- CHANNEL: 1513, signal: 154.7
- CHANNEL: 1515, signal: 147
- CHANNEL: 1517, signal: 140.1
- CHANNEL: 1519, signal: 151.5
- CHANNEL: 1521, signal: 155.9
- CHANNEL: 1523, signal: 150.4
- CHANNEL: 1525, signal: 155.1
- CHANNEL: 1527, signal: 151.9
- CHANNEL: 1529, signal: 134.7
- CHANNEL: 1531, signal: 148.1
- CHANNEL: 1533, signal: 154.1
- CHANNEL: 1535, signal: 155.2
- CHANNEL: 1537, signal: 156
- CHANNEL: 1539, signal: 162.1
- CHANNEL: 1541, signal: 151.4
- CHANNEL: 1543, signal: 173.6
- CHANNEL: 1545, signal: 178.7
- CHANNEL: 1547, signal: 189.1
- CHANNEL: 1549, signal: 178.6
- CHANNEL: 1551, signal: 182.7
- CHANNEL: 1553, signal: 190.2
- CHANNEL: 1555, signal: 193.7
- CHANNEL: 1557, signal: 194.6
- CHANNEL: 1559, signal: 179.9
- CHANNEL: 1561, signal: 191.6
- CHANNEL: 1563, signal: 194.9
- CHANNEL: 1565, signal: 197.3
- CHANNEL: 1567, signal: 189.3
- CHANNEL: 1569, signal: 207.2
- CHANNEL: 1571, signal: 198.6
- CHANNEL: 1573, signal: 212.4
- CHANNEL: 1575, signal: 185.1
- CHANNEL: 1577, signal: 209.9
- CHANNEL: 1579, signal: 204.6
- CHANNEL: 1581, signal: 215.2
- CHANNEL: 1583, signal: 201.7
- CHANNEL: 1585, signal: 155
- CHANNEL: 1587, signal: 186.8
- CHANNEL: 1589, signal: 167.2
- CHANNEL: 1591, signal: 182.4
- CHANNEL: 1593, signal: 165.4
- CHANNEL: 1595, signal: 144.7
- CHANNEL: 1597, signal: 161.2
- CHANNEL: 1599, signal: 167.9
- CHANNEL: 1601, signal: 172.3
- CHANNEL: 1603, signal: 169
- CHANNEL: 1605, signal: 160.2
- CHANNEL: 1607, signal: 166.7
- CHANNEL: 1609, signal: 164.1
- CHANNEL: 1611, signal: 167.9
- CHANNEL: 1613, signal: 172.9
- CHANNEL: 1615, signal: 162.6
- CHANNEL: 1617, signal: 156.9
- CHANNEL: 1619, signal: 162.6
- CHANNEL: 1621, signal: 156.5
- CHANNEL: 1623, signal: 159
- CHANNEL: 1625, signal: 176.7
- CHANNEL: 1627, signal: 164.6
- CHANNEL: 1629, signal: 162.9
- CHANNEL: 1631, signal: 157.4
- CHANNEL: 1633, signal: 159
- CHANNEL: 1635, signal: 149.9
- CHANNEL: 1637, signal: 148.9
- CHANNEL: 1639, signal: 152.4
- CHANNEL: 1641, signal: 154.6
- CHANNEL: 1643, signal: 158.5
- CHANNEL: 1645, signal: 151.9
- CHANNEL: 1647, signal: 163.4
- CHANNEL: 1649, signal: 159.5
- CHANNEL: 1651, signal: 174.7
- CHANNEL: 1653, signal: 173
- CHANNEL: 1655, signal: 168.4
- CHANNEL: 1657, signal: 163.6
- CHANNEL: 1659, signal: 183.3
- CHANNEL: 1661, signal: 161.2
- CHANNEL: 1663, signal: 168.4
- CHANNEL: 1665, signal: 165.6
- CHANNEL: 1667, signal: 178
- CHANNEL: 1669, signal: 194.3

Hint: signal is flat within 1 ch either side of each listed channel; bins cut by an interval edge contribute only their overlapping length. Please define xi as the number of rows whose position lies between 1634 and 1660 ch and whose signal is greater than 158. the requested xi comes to 8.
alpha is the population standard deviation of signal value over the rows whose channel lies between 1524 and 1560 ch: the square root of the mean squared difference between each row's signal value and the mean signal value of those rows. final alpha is 17.7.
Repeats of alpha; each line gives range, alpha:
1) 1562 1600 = 20.4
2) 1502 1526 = 5.9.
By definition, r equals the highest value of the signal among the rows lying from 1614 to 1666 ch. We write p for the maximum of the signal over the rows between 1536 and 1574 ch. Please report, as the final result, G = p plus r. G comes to 396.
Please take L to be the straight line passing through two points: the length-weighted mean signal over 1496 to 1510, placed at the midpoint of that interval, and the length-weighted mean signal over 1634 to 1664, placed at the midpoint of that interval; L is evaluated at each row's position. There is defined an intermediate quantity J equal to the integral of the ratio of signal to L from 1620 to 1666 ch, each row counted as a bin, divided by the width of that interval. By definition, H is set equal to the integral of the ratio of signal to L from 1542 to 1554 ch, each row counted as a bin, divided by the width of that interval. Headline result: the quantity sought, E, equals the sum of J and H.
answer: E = 2.23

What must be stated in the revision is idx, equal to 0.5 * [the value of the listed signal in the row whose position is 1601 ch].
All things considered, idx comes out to 86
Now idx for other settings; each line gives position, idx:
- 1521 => 78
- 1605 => 80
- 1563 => 97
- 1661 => 81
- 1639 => 76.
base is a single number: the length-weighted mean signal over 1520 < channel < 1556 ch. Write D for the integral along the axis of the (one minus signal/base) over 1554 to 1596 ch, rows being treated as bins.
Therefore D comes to -6.4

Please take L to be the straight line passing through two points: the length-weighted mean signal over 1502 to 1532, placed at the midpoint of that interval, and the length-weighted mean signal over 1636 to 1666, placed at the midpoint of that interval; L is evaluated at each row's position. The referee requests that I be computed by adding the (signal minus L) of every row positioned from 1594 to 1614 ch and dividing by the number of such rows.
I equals 7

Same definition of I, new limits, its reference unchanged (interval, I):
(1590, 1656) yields 3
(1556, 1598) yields 33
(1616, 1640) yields -2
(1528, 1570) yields 25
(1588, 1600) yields 8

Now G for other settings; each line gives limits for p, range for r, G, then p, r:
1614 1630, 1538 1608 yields 392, 176.7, 215.2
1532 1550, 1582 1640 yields 391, 189.1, 201.7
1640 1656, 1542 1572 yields 382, 174.7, 207.2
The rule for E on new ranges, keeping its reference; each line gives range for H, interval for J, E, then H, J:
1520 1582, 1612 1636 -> 2.22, 1.20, 1.02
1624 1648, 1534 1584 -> 2.24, 0.99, 1.25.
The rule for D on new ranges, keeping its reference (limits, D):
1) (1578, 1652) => -0.8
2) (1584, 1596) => -0.2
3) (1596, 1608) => -0.1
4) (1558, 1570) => -2.1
